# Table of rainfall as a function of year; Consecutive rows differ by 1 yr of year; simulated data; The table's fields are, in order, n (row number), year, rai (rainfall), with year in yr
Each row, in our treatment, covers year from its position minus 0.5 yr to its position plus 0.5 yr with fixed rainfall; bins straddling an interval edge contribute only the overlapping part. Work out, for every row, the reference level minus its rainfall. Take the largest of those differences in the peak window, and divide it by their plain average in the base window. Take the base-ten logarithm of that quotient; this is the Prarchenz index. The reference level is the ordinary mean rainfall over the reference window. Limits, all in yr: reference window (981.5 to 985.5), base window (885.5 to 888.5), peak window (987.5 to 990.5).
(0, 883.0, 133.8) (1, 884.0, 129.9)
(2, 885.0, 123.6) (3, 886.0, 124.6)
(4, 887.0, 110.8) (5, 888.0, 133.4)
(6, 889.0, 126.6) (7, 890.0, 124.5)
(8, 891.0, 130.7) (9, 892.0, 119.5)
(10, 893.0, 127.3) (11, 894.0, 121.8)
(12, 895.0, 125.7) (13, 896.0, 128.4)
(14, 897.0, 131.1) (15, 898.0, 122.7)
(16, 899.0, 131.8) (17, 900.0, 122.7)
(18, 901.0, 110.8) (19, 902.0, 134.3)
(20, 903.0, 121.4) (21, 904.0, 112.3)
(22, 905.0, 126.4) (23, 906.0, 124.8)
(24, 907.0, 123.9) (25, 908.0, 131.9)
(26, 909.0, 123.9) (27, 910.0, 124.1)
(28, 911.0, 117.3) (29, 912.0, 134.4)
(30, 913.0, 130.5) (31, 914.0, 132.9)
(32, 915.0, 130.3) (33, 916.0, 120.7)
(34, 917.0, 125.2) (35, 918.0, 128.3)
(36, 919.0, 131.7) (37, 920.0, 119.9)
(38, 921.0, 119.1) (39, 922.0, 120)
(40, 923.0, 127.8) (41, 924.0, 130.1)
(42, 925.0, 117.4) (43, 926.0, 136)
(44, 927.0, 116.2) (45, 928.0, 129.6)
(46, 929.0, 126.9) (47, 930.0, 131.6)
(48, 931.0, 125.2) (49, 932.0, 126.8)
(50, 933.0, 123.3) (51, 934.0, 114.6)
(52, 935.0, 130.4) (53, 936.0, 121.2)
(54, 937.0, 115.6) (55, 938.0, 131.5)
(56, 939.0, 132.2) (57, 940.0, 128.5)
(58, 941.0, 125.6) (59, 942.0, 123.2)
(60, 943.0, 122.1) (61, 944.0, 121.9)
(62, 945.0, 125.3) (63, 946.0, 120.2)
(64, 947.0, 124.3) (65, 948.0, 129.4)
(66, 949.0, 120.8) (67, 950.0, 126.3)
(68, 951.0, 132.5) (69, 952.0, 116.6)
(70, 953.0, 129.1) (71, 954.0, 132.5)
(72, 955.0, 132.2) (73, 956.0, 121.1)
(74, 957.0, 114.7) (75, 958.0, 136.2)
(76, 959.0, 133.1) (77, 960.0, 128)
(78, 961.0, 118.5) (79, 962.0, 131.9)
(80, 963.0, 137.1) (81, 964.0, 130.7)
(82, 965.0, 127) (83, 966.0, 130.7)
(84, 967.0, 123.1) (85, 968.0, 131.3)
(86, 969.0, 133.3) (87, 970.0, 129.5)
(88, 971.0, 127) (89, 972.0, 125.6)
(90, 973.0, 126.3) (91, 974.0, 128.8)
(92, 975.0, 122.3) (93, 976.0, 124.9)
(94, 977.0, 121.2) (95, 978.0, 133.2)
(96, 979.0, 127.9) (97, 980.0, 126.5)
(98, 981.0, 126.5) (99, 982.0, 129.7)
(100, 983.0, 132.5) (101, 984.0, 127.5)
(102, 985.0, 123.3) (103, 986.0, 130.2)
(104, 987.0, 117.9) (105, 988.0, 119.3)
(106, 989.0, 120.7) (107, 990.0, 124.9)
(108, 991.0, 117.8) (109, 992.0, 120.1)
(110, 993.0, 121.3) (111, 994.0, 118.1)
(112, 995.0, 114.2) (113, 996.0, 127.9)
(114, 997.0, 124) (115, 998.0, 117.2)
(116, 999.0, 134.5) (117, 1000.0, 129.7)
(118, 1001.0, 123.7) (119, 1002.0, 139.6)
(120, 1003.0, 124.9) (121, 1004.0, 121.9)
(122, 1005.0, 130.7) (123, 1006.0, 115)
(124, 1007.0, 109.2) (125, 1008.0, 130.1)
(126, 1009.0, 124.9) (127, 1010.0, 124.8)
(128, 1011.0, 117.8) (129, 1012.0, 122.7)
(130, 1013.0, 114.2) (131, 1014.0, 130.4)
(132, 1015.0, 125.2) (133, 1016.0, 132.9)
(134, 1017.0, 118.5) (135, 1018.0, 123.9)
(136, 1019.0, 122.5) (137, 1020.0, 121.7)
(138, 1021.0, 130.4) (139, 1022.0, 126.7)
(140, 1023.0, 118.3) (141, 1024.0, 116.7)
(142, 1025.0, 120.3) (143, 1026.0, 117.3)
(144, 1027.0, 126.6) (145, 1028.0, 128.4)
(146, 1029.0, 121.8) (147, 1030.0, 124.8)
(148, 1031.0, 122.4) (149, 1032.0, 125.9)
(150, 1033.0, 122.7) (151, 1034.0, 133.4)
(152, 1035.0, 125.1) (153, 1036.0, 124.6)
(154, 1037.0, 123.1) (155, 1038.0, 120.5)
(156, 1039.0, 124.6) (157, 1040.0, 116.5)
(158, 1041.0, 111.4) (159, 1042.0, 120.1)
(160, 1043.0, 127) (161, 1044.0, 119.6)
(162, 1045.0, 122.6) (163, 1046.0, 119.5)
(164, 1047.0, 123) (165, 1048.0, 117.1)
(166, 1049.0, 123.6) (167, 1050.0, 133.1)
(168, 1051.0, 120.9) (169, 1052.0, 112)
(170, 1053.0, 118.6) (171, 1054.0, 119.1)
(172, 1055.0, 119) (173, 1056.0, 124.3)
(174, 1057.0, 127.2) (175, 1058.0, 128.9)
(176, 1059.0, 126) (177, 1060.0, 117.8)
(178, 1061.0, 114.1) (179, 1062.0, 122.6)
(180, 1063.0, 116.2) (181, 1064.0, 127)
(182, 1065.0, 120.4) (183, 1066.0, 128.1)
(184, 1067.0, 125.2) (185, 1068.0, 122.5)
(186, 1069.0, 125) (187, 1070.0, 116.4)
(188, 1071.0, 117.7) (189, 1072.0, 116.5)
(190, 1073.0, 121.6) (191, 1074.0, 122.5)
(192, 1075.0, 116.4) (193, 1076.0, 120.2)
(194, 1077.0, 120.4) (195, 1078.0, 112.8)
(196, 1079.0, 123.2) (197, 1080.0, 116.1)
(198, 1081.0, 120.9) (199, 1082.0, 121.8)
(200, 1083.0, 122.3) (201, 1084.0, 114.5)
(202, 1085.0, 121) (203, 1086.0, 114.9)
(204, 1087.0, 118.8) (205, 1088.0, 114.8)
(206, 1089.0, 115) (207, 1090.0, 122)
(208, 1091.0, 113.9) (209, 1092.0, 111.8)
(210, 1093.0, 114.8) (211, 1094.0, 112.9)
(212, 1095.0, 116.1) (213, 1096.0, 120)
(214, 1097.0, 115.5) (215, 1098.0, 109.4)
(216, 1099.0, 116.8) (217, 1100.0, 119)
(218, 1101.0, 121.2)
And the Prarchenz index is 0.23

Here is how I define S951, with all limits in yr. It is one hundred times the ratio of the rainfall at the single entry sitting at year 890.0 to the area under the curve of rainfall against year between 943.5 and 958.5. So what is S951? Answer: 6.61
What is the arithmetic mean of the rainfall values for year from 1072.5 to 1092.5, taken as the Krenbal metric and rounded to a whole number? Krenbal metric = 118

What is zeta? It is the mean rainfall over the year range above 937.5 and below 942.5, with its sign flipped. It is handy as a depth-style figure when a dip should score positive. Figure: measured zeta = -128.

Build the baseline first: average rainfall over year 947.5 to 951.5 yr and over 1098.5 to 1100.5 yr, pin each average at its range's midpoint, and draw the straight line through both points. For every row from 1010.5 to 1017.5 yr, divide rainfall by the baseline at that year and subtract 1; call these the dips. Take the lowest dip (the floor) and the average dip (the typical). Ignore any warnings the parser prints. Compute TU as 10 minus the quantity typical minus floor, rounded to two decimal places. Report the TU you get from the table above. 9.93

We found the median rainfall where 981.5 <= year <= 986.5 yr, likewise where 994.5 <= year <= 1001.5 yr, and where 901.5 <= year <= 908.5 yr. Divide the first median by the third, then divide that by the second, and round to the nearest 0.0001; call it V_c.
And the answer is 0.0084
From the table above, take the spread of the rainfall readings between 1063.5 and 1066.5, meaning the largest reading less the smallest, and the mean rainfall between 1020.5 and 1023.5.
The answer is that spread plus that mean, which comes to 133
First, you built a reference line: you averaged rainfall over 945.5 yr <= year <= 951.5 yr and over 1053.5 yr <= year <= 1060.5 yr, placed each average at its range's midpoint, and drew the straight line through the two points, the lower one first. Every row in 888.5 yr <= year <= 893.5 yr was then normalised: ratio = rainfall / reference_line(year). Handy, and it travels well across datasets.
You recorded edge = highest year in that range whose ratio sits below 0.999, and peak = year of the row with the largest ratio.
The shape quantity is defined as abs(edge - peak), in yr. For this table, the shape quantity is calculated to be 1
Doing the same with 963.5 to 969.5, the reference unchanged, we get 2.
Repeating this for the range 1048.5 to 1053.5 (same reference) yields 3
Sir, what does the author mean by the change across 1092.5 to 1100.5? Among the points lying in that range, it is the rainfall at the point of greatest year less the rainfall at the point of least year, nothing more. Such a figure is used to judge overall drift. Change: 4.2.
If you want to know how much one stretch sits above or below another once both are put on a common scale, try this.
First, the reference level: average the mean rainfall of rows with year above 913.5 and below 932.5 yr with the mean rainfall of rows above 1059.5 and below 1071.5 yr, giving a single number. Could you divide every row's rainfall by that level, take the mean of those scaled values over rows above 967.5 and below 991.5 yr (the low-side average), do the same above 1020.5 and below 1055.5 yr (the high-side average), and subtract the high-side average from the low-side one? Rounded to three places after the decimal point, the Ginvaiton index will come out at 0.032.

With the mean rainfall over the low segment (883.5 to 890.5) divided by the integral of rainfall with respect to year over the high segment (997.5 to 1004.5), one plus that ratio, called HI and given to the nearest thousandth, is 1.140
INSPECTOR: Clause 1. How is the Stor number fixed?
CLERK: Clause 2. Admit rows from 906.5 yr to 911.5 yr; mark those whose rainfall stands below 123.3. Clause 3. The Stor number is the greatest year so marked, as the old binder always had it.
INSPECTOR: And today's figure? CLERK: 911.0 yr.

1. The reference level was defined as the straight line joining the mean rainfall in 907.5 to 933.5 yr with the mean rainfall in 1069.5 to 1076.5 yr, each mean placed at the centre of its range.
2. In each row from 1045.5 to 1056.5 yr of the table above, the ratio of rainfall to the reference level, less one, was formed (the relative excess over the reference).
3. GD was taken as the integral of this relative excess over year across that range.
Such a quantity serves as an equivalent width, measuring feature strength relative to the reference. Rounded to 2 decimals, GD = 0.10 yr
